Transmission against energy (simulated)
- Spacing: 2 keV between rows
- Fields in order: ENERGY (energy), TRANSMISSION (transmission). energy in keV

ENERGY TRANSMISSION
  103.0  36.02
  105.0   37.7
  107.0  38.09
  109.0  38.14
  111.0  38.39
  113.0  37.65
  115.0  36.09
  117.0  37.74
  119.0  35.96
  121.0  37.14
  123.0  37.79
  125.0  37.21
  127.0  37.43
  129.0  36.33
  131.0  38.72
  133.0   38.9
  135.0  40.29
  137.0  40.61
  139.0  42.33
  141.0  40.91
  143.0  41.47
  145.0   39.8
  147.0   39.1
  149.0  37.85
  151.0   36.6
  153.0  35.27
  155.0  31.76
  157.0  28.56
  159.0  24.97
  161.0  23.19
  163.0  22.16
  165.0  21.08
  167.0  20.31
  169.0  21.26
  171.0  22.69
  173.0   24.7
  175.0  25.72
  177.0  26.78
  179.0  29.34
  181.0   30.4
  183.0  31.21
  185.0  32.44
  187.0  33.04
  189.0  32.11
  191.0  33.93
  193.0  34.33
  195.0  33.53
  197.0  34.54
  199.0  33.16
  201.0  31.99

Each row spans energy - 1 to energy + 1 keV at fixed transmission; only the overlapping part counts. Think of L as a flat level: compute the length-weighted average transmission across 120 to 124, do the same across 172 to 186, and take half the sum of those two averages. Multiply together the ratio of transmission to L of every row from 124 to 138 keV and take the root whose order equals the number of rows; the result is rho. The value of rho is 1.16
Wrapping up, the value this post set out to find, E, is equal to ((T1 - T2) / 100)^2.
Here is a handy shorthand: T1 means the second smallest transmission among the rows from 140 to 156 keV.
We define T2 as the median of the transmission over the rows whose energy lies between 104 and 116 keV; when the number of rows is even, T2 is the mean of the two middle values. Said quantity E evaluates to 0.0007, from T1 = 35.27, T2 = 37.9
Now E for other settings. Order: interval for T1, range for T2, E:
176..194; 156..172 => 0.0048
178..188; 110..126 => 0.0049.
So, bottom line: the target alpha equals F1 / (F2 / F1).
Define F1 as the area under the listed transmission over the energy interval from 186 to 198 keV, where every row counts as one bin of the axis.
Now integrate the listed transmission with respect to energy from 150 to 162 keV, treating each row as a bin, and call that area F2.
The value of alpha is 450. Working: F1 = 403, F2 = 361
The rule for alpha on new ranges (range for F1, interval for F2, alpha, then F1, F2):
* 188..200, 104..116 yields 360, 403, 452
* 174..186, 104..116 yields 274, 352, 452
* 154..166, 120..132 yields 205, 303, 449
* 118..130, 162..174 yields 745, 444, 264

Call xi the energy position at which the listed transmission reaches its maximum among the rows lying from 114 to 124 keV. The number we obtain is 123.0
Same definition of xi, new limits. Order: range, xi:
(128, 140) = 139.0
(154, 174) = 155.0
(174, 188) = 187.0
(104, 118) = 111.0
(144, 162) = 145.0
